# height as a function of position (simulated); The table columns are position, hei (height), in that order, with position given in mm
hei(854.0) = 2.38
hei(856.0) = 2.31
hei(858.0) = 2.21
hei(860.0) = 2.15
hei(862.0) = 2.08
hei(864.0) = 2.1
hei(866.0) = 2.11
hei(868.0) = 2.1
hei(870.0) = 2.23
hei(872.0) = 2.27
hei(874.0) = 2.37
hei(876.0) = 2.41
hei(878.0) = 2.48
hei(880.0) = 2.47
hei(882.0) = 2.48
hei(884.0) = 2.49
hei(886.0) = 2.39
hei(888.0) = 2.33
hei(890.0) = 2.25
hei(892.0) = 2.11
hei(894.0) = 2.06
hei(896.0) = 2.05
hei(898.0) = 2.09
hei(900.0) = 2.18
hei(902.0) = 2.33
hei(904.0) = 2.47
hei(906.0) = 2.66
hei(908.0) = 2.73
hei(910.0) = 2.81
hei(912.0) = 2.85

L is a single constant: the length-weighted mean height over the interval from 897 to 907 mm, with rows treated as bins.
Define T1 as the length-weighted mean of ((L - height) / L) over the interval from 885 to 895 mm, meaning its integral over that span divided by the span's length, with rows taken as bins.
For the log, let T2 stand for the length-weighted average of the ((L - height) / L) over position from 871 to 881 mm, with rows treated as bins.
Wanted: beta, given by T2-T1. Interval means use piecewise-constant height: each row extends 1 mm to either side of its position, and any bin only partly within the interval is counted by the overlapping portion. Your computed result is -0.073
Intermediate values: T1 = 0.050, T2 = -0.02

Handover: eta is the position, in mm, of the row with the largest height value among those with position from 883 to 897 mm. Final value 884.0 mm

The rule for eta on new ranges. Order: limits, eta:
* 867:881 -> 878.0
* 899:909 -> 908.0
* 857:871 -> 870.0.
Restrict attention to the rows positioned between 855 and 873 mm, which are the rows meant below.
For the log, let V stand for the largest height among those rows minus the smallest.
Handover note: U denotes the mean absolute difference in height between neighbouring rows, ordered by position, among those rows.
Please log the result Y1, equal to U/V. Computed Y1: 0.239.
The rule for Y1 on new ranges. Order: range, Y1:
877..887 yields 0.325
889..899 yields 0.300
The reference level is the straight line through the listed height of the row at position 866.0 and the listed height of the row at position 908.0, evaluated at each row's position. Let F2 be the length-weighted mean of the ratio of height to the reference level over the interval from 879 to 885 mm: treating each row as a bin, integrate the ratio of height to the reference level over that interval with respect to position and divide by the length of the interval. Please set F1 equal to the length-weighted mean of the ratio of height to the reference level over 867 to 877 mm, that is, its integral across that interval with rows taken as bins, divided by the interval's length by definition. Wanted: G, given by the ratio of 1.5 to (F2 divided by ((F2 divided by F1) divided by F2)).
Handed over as 1.37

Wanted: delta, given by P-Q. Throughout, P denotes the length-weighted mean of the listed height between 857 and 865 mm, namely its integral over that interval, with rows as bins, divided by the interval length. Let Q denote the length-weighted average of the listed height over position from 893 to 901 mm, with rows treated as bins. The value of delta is 0.04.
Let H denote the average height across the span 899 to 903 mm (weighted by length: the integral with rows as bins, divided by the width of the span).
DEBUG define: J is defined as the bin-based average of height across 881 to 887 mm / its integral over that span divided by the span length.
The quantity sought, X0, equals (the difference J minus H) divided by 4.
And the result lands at 0.050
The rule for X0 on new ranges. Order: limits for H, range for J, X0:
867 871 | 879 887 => 0.073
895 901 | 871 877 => 0.061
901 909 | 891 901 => -0.112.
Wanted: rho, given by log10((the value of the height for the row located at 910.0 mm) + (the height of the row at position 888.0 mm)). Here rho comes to 0.71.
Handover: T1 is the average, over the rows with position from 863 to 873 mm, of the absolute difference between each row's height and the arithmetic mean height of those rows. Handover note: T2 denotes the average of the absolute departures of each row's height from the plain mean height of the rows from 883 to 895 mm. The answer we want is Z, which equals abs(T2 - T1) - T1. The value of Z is -0.009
